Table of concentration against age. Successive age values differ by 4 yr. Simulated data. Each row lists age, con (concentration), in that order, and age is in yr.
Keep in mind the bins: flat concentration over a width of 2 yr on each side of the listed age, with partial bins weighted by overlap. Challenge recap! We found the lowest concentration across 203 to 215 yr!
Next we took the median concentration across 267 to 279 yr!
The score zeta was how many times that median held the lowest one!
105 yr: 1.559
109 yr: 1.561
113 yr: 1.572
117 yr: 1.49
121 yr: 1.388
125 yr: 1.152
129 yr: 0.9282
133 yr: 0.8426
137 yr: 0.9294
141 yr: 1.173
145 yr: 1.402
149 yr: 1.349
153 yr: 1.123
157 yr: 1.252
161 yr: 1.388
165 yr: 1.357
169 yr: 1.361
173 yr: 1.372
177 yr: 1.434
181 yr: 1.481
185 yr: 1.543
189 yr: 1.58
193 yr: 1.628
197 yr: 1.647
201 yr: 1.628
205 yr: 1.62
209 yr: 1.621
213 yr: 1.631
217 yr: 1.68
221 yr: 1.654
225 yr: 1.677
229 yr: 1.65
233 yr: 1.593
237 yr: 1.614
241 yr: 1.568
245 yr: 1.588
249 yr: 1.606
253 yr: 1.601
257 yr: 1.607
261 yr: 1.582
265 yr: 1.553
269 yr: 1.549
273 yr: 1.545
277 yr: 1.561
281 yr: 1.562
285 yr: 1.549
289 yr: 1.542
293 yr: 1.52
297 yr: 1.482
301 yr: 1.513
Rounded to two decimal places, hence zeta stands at 0.96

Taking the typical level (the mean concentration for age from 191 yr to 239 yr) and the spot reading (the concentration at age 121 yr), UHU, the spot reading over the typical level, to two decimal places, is 0.85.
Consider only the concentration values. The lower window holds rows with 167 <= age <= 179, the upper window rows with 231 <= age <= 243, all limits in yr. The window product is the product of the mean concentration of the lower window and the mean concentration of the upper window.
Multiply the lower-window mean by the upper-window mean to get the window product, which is 2.21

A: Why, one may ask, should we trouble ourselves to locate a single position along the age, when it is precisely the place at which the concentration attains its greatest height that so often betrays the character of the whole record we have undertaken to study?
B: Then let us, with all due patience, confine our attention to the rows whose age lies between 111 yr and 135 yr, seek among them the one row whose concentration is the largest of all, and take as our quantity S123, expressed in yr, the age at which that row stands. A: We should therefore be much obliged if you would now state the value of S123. 113 yr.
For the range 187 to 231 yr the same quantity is 217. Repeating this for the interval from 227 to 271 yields 229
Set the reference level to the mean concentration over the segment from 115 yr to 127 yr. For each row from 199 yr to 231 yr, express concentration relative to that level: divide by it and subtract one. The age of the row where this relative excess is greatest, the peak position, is 217 yr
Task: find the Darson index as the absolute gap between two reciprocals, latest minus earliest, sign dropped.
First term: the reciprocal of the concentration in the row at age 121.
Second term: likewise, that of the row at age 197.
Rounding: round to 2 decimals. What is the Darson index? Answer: 0.11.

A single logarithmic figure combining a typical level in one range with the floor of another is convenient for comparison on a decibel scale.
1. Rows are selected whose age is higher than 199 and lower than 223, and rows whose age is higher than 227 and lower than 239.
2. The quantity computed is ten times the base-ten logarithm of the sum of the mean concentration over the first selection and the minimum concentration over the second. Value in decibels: 5.1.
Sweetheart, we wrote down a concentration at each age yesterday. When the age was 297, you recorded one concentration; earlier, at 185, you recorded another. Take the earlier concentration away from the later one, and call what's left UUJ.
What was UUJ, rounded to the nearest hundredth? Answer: -0.06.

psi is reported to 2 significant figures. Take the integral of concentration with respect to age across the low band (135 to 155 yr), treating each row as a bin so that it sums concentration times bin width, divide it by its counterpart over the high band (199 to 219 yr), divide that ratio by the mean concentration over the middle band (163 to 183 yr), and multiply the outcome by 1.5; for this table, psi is 0.78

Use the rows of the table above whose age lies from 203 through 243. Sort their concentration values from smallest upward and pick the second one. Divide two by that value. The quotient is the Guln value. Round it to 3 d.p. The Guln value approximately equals 1.255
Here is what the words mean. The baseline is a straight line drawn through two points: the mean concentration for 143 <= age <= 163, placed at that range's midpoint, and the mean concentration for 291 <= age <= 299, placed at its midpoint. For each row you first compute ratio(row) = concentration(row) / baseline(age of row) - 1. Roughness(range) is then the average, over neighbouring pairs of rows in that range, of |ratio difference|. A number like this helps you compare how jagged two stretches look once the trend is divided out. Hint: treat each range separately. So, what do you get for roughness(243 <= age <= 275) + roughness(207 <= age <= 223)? 0.030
